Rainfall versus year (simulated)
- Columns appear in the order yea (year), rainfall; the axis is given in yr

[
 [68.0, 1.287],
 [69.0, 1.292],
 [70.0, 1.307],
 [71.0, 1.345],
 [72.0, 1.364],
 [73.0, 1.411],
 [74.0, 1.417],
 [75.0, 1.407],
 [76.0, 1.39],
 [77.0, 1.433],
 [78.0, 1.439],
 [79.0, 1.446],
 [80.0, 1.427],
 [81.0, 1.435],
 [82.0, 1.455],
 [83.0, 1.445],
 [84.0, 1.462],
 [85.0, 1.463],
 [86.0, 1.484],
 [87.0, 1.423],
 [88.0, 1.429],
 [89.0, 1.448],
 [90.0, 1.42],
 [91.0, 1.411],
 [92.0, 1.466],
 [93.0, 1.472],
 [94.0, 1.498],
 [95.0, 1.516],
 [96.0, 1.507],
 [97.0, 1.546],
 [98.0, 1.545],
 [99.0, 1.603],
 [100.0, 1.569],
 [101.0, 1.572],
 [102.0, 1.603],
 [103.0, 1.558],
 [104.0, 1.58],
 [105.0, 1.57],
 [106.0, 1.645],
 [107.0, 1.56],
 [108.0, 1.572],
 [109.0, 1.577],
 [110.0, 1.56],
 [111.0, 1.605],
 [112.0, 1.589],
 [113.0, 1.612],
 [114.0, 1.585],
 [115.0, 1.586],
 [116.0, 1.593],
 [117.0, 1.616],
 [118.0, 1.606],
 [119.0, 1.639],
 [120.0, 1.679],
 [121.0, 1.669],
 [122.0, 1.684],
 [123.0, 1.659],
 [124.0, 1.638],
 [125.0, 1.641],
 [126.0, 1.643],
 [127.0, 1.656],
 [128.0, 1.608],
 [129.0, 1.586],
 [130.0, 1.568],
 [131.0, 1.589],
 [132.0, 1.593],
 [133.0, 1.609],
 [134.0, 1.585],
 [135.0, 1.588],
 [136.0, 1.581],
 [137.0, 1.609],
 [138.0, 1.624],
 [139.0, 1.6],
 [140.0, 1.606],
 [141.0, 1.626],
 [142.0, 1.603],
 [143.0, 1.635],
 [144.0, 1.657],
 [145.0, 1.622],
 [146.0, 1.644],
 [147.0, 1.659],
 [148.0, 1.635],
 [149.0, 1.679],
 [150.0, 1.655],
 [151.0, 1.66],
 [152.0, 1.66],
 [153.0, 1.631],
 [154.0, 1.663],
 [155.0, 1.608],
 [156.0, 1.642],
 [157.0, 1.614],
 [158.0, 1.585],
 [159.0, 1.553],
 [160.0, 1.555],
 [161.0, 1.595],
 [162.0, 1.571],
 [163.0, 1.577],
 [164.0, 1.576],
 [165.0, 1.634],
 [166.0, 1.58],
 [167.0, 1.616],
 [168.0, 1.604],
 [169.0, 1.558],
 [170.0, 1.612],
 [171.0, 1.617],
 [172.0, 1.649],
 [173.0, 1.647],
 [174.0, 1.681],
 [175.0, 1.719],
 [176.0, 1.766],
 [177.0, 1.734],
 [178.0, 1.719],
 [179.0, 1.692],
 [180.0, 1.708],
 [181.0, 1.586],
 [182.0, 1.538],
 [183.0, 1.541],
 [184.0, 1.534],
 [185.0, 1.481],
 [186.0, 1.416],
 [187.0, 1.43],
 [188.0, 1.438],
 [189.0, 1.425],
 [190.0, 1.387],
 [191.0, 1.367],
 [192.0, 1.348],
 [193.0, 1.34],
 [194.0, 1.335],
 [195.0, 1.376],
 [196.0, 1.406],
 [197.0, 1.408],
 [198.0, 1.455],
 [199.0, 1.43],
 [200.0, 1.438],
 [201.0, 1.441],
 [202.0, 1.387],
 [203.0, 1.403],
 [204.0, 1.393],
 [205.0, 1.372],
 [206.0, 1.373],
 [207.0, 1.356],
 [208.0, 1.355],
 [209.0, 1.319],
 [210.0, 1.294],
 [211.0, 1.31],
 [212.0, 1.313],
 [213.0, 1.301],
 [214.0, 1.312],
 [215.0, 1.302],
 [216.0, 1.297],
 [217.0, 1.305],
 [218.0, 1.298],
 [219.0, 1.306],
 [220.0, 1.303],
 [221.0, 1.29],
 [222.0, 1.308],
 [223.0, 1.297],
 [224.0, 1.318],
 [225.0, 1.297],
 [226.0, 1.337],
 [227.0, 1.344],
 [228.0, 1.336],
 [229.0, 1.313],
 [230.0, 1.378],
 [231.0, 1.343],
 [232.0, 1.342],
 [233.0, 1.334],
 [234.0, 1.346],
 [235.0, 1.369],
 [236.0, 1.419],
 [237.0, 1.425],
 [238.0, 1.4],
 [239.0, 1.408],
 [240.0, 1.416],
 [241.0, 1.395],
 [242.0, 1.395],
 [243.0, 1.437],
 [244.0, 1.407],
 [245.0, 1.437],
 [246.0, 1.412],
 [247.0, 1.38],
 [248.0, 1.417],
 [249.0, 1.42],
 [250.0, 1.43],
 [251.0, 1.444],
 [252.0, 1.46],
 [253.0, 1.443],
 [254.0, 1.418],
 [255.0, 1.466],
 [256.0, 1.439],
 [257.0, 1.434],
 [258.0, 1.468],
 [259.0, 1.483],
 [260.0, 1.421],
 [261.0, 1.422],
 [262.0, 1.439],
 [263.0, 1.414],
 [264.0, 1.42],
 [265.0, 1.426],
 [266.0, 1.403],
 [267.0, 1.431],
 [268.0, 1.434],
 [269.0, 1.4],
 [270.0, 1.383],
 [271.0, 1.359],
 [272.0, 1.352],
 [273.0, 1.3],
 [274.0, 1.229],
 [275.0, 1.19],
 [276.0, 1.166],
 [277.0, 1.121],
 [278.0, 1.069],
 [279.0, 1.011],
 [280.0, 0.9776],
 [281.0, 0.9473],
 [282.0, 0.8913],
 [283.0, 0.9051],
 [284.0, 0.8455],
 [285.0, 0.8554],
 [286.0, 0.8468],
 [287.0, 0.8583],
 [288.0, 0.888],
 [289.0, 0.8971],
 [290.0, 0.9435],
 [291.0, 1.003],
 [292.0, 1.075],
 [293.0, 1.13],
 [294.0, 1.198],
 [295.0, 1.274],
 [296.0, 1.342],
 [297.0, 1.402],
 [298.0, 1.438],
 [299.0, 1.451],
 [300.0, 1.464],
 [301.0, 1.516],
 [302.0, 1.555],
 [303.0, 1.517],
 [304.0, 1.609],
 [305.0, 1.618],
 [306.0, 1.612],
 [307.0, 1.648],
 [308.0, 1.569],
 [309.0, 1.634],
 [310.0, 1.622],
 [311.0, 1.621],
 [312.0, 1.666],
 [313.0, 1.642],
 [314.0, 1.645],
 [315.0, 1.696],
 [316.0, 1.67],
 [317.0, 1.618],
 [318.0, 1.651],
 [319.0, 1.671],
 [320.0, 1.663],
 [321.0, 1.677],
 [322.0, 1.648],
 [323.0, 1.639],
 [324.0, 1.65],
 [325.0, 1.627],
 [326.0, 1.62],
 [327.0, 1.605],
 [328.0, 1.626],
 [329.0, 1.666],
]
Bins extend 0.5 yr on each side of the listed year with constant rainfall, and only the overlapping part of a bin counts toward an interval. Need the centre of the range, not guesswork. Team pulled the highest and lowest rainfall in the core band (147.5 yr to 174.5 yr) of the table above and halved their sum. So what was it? 1.62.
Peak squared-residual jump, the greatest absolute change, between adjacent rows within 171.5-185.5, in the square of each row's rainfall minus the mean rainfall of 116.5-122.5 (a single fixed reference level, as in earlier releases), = 0.015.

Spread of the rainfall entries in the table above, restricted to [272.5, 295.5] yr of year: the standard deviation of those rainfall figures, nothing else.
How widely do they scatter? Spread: 0.15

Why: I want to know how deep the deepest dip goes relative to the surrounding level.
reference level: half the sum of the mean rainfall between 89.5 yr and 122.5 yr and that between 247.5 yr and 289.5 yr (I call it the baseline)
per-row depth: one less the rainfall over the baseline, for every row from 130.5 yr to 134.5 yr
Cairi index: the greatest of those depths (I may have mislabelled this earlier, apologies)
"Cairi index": -0.12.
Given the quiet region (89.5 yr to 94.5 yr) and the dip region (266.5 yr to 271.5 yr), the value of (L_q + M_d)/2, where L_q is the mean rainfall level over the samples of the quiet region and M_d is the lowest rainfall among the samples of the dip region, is 1.41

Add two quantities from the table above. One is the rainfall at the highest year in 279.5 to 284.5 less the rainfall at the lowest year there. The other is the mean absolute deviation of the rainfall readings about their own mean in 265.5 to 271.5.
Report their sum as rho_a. -0.11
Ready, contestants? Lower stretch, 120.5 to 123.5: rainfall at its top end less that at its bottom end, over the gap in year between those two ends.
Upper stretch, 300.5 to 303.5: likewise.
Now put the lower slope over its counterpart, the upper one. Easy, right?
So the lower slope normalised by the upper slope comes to -10.0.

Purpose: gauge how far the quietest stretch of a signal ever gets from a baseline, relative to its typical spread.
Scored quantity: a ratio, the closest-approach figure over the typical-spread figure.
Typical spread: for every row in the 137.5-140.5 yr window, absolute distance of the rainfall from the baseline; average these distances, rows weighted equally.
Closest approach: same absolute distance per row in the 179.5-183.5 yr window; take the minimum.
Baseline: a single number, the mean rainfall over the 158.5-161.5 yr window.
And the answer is 0.43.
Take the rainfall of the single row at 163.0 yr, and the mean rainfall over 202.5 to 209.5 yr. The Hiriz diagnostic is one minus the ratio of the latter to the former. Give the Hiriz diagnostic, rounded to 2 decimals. 0.13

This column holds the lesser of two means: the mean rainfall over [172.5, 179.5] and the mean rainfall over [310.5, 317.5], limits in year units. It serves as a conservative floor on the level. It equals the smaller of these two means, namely 1.65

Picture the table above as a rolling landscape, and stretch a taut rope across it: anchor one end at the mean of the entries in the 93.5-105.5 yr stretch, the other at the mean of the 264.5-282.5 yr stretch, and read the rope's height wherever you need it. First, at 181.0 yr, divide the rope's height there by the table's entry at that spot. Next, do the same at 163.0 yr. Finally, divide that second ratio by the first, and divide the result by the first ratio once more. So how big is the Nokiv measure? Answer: 1.17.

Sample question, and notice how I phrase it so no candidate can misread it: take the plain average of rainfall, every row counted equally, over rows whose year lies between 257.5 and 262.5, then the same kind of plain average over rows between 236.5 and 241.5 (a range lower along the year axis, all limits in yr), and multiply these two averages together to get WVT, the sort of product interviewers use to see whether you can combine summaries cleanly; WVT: 2.04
